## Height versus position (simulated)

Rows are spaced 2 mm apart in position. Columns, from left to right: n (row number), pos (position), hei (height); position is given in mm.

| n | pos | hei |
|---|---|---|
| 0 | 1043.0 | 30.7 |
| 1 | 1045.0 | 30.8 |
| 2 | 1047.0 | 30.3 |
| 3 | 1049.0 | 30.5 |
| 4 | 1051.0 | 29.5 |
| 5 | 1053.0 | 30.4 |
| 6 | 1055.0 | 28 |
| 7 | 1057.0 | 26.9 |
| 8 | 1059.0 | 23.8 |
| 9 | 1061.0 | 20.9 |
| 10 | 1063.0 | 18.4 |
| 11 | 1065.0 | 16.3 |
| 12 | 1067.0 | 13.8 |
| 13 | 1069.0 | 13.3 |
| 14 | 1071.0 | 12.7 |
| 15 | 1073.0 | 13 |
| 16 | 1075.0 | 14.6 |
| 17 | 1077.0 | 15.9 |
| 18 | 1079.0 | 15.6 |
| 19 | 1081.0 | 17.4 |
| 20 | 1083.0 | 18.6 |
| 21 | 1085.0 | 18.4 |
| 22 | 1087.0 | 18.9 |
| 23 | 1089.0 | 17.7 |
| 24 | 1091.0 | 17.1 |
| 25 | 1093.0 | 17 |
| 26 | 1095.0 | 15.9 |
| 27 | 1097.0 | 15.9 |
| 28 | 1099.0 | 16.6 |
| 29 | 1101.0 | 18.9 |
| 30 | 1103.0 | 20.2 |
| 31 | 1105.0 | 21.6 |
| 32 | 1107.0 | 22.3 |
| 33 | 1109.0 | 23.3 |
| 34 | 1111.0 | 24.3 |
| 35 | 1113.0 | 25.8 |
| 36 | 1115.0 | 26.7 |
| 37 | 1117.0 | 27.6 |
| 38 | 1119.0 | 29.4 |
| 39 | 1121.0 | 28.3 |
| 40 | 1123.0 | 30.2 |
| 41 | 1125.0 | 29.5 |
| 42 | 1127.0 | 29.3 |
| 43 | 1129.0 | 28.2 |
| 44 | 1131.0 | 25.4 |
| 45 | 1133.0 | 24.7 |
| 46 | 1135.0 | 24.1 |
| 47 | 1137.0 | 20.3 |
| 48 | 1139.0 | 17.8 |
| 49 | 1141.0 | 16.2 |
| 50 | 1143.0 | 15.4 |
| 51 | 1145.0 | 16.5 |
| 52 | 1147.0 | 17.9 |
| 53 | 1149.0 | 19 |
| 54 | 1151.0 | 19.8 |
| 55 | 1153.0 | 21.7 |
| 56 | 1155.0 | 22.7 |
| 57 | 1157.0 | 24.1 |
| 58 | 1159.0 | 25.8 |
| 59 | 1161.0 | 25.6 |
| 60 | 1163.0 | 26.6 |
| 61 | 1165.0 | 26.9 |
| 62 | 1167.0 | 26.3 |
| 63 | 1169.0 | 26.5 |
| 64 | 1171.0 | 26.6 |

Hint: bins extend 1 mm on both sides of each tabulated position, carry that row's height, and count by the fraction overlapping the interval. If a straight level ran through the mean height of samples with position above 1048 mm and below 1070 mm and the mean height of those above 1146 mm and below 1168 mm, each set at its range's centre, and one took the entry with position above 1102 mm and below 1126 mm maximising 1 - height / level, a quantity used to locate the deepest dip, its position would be 1103.0 mm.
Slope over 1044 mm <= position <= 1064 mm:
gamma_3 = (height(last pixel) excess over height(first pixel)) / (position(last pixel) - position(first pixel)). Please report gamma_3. -0.7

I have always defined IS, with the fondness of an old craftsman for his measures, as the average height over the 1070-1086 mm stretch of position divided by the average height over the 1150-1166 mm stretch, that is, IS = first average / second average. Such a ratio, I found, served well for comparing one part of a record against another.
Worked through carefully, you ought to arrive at 0.7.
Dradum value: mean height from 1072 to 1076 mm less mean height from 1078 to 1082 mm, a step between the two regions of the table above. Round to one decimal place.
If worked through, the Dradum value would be -2.7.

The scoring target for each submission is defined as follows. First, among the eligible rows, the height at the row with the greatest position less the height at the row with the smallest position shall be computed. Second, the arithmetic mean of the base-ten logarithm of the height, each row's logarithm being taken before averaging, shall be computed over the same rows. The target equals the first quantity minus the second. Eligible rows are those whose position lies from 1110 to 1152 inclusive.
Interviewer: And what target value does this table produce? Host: -6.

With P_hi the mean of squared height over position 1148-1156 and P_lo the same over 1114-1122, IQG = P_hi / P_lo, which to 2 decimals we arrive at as 0.55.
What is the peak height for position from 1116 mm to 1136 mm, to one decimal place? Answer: 30.2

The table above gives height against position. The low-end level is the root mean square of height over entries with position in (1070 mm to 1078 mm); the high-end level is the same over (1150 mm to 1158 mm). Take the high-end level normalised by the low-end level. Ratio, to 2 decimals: 1.57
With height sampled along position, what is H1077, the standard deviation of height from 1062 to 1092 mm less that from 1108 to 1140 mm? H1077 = -1.3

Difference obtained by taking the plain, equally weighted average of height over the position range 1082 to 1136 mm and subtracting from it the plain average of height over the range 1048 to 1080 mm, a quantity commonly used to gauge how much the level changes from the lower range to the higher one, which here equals 2.6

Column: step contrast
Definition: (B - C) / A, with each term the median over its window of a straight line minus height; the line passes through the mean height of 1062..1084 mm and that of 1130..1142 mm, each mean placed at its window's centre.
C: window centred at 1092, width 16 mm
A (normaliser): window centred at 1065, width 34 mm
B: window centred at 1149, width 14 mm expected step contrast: -2.1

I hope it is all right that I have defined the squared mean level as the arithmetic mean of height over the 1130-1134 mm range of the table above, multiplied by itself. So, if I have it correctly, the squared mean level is 628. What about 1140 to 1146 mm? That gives 257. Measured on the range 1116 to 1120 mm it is 812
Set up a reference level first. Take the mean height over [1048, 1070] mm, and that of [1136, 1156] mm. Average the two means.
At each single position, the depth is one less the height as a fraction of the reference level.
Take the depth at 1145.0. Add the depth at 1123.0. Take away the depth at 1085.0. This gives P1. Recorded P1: -0.4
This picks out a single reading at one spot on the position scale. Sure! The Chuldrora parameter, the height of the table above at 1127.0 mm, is 29.3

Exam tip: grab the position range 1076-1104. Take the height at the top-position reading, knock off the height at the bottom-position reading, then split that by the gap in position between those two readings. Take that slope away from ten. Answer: 9.8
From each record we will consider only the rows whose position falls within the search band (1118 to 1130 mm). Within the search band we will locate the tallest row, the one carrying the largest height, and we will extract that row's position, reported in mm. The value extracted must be 1123.0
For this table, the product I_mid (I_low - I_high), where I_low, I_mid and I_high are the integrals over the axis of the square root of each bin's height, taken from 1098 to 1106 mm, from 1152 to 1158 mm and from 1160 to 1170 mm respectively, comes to -465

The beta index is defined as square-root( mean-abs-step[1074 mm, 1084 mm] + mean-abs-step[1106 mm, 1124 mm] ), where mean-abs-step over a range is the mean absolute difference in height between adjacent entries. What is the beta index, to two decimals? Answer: 1.55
